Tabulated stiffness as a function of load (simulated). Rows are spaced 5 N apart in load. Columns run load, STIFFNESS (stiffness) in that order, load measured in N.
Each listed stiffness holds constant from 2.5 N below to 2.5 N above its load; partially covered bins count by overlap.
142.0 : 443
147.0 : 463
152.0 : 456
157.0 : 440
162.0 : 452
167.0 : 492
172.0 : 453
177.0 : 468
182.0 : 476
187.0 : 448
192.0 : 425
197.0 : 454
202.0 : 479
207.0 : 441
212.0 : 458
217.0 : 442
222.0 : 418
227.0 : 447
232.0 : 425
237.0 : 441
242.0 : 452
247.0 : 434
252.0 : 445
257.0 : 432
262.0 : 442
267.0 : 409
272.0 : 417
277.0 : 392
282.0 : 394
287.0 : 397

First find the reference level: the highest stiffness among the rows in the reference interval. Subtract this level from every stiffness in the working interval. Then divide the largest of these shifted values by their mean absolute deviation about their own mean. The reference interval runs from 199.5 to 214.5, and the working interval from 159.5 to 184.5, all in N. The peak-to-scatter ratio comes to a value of 1.0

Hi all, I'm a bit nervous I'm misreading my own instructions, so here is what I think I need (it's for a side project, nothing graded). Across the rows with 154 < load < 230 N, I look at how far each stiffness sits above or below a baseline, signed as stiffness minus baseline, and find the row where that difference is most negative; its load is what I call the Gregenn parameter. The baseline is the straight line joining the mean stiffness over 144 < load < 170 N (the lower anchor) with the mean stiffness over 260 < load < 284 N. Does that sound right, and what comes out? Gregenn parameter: 157.0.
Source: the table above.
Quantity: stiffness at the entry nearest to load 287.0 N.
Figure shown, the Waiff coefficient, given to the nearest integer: 397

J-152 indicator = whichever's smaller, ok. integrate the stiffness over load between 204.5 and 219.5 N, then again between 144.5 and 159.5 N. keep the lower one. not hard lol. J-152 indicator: 6705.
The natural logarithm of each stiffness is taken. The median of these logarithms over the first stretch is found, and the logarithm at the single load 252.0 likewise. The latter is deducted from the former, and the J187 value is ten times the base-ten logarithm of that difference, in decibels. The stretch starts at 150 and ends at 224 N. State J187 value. -17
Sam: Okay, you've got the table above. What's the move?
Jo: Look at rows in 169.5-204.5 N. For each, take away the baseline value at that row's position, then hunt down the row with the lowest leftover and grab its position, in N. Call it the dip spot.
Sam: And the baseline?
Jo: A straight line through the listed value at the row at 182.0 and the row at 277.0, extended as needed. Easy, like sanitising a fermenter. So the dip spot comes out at 192.0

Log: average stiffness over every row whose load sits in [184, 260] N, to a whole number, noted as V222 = 443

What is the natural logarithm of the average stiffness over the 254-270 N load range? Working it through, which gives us 6.06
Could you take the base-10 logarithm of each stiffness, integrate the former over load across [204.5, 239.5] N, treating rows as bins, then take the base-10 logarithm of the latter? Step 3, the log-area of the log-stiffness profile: 1.97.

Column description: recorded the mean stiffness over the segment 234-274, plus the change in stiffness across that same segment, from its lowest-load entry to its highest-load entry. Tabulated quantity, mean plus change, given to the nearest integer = 410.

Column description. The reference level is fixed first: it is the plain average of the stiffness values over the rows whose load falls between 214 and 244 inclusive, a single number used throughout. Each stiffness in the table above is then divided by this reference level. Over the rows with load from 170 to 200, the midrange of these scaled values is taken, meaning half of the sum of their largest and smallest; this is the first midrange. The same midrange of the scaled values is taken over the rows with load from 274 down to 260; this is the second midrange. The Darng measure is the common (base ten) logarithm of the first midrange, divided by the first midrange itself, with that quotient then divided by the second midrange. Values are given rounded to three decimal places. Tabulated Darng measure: 0.013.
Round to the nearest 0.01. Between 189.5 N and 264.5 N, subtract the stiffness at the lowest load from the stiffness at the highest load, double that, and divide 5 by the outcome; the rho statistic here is 0.15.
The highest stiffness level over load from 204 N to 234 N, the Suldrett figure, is 458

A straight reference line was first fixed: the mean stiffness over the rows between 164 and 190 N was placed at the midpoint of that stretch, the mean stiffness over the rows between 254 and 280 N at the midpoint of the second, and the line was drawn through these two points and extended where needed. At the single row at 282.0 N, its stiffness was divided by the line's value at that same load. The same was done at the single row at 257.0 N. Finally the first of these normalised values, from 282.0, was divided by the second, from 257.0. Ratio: 0.94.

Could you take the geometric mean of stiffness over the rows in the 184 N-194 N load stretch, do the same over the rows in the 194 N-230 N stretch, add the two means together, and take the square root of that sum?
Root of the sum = 29.7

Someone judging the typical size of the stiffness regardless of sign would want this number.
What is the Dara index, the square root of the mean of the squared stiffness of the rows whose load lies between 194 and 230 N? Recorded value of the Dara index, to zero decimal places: 449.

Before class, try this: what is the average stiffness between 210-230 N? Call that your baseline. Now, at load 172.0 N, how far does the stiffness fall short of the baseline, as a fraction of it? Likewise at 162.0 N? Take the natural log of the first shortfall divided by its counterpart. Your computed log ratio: 0.1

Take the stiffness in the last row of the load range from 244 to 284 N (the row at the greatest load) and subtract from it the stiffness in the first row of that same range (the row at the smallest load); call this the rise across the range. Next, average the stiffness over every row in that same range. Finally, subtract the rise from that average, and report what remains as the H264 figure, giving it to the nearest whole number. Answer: 461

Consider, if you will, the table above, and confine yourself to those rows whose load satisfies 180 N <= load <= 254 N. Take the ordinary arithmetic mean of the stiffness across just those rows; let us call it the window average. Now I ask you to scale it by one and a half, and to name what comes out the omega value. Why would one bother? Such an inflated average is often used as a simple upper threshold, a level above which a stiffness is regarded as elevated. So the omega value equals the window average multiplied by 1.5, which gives 668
